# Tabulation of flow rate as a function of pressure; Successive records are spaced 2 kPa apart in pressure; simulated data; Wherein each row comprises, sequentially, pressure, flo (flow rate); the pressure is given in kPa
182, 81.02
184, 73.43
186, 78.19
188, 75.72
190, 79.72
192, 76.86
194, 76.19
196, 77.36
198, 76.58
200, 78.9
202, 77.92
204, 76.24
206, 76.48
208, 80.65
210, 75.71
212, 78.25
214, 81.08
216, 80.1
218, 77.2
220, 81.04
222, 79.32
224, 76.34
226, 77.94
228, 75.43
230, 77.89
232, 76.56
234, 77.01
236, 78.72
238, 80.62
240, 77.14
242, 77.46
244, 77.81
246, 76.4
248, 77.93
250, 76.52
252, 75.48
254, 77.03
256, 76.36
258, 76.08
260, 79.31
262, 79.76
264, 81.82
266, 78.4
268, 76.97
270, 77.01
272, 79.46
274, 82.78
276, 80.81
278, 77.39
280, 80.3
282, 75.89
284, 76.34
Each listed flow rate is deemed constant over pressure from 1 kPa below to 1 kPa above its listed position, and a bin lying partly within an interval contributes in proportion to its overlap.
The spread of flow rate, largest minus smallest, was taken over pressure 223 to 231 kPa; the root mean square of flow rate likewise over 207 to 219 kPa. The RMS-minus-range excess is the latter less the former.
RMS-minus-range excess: 76.3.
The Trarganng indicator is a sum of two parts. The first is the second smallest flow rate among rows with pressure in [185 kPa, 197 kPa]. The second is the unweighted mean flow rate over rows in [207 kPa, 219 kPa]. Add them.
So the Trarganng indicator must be 155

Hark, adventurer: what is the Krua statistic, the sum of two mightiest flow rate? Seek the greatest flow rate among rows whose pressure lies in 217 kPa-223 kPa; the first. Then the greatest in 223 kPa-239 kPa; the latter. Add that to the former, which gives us 162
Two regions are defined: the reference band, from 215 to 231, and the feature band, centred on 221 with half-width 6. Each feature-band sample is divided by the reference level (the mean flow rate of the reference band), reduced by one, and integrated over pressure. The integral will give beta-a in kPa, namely 0.08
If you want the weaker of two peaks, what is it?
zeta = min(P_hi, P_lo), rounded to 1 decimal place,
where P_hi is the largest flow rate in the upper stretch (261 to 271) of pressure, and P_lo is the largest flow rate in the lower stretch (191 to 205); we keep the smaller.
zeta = 78.9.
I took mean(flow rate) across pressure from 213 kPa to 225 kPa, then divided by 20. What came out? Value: 3.96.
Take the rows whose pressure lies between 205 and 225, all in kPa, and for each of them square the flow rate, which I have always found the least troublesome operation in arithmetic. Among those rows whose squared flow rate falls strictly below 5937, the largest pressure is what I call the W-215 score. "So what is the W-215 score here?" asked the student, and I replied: 224 kPa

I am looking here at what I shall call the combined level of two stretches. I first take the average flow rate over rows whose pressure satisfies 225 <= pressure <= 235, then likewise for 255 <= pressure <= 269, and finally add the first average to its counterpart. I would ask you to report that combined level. 155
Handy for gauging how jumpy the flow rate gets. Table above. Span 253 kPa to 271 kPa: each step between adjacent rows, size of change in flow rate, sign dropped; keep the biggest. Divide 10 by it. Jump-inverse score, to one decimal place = 2.9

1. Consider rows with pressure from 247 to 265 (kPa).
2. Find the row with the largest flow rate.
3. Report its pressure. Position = 264 kPa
